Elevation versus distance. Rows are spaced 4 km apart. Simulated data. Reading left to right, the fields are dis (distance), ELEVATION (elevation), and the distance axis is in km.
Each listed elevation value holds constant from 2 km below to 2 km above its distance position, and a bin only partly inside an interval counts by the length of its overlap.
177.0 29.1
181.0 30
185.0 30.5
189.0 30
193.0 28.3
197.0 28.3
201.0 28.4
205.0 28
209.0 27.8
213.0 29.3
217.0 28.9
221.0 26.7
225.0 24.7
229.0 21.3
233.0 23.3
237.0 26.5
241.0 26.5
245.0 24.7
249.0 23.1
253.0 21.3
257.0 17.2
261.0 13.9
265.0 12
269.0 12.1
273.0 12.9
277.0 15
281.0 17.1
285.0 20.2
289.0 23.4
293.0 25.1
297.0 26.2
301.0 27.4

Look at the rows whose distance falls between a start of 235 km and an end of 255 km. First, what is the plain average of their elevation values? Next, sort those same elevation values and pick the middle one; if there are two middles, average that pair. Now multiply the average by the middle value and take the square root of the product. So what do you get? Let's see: 24.6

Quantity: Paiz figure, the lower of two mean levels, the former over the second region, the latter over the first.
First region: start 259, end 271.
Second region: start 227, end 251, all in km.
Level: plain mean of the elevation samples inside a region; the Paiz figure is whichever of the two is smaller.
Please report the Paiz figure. 13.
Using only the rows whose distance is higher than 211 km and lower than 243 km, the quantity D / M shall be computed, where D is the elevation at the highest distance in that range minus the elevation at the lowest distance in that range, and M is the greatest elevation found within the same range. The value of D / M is -0.10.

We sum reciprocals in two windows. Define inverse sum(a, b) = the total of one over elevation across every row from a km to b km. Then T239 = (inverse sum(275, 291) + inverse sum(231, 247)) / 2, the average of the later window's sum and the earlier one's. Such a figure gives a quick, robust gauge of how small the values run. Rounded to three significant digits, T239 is 0.188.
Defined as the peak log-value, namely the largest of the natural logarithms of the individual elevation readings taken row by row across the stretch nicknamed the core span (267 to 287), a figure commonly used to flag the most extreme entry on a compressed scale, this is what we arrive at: 3.01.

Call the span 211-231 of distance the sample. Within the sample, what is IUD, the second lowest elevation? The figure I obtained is 24.7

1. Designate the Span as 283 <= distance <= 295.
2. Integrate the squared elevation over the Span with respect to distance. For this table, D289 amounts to 6342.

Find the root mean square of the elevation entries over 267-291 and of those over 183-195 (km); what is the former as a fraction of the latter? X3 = 0.58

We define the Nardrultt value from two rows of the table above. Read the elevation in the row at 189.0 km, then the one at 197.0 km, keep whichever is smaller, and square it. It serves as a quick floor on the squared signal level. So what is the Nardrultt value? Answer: 801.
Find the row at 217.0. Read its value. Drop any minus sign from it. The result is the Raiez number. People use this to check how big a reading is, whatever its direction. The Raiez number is 28.9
